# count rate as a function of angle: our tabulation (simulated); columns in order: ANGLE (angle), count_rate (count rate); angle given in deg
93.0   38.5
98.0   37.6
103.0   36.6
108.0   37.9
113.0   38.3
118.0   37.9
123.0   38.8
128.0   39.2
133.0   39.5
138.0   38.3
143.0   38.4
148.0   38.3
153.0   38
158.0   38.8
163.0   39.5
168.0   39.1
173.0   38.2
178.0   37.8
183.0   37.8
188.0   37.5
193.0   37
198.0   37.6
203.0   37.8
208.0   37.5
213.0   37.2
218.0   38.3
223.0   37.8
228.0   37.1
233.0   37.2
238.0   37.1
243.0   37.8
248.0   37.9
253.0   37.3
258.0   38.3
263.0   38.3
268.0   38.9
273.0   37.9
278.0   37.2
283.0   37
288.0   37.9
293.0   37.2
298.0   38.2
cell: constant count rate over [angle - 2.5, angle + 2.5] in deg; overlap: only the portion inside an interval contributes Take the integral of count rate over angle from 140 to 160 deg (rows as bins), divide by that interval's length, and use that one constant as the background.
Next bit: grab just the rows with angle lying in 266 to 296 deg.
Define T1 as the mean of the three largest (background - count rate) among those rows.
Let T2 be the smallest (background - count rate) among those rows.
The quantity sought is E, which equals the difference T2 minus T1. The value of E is -1.8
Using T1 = 1.2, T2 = -0.5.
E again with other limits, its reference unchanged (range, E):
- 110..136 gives -1.2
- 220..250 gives -0.8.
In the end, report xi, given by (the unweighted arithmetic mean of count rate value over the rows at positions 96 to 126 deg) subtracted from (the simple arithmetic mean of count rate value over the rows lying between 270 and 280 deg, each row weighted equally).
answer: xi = -0.3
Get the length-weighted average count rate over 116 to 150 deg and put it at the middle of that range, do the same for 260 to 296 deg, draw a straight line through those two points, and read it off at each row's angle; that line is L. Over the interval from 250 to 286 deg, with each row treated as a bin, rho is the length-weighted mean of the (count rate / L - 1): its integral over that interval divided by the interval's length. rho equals 0.000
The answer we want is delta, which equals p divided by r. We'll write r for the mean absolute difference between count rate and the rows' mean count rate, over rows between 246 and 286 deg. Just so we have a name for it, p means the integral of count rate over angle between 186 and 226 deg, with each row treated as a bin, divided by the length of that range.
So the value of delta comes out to 73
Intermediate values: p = 37.6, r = 0.51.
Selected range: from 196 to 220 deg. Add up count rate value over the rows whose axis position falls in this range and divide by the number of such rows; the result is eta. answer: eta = 37.7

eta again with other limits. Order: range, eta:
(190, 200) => 37.3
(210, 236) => 37.5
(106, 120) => 38.0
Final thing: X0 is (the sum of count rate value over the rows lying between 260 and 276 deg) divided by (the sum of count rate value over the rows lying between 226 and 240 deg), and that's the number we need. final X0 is 1.03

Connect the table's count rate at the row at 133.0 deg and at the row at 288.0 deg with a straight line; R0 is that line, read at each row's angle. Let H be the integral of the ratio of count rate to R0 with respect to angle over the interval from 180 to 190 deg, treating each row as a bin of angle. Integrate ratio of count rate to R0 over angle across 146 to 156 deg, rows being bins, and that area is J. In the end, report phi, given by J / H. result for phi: 1.00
